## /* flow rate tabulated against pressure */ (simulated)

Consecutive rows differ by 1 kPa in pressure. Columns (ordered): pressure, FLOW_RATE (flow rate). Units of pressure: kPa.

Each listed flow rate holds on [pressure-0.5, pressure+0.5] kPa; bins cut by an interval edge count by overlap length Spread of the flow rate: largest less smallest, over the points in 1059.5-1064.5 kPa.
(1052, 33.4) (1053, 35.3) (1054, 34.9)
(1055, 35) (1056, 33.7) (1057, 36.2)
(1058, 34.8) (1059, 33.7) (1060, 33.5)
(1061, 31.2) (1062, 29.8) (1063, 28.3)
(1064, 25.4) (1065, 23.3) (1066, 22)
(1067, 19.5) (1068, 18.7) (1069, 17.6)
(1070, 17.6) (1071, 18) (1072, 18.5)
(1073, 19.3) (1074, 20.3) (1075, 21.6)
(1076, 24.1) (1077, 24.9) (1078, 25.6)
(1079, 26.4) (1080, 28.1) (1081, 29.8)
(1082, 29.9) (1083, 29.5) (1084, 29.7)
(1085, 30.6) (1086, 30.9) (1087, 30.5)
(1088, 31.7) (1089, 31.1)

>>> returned 8.1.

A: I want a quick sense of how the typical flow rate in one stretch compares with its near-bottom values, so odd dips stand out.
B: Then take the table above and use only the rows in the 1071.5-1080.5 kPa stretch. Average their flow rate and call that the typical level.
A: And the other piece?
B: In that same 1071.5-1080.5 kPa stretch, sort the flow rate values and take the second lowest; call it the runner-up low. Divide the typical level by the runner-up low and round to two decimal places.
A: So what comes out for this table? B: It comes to 1.20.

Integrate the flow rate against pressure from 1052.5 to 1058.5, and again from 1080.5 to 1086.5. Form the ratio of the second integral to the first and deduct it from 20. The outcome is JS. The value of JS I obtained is 19.14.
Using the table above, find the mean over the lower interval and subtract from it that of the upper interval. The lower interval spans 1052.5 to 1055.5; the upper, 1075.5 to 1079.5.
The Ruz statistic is 10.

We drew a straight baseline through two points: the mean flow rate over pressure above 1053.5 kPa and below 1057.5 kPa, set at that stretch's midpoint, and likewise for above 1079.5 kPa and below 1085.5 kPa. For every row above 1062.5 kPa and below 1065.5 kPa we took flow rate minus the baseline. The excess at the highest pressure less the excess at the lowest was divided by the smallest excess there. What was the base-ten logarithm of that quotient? -0.33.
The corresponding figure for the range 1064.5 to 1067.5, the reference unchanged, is -0.59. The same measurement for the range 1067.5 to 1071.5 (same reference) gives -2.14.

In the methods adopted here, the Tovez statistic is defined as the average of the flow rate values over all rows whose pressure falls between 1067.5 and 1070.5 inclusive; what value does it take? 18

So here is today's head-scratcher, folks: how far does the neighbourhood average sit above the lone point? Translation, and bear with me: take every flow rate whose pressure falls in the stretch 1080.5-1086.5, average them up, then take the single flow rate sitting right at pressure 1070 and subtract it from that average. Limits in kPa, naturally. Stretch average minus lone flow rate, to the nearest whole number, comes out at 12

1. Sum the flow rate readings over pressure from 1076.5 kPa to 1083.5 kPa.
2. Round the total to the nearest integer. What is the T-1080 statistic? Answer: 194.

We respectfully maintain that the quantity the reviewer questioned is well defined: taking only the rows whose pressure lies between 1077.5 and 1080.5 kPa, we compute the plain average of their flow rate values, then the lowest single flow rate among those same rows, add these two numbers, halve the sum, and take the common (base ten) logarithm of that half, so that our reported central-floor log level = 1.42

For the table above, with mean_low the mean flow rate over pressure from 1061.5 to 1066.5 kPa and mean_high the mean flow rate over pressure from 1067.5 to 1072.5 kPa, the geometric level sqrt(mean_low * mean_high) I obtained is 21.6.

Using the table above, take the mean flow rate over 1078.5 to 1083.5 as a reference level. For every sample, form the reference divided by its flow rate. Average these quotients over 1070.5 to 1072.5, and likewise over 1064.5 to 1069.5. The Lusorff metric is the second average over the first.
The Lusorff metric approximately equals 0.91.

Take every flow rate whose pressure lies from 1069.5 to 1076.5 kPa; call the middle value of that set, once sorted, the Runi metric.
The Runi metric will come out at 19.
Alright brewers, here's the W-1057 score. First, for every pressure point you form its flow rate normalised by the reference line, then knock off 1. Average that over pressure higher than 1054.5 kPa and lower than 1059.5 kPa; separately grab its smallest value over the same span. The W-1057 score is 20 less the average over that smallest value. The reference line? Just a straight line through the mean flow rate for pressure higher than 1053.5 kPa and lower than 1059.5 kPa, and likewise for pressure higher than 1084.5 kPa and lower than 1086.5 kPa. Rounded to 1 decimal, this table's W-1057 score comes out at 20.0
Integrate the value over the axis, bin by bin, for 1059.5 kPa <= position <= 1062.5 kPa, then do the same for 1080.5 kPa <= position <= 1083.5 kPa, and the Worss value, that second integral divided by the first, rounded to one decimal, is 0.9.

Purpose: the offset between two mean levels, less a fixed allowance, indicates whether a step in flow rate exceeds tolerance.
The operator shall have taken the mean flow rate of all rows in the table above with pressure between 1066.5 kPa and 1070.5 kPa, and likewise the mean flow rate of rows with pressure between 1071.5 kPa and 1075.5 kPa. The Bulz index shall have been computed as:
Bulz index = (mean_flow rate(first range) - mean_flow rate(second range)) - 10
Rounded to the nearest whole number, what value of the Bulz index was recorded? -12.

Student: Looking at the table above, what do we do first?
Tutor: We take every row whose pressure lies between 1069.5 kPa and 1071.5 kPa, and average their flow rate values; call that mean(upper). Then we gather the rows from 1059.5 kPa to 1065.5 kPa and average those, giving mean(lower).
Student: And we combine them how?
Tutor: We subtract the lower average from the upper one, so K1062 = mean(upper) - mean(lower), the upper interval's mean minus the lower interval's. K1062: -11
